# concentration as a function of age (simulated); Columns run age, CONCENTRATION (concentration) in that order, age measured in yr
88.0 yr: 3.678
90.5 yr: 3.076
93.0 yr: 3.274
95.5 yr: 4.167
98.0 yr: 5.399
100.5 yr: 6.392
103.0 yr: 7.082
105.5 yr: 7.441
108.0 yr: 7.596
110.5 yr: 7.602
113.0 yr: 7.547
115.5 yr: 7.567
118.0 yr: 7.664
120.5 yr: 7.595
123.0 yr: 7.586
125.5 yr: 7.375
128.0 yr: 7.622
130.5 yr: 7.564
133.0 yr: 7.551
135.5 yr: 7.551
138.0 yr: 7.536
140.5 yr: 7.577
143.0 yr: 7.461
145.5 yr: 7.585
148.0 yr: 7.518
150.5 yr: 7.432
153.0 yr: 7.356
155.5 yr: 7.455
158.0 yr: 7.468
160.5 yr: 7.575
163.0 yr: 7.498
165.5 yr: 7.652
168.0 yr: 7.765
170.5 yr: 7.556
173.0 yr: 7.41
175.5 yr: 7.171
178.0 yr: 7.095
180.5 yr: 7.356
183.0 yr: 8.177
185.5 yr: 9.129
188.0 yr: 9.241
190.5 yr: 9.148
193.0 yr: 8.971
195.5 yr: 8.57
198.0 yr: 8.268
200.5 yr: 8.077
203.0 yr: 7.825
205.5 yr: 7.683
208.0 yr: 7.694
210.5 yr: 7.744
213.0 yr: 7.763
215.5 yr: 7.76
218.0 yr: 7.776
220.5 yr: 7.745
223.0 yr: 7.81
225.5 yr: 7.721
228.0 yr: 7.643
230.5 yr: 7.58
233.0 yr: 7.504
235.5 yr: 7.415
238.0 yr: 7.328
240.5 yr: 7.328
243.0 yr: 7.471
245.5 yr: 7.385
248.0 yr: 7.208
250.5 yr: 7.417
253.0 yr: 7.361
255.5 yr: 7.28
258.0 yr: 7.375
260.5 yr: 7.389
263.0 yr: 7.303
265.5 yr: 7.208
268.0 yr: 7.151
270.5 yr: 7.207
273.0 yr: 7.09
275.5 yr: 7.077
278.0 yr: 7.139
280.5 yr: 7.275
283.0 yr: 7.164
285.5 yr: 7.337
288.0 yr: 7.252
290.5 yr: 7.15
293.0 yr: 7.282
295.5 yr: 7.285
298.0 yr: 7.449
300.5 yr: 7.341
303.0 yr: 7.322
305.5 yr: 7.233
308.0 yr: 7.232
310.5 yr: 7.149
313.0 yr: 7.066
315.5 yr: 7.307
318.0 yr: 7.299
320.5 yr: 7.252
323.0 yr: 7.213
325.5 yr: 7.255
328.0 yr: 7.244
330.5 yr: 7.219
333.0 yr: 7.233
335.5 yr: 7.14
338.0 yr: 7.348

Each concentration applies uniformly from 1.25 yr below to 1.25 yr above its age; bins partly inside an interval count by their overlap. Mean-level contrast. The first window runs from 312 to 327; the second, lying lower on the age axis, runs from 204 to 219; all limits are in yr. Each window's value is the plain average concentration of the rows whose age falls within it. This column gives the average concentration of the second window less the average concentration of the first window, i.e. 0.50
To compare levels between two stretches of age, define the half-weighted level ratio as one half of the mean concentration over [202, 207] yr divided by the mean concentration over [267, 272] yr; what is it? 0.540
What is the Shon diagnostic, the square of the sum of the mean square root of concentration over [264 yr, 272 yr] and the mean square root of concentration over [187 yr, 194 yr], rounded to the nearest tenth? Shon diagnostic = 32.5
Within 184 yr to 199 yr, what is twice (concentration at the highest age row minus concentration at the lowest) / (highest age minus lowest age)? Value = -0.14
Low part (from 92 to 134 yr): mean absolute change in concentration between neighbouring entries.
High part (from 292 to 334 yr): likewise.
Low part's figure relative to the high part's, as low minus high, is 0.26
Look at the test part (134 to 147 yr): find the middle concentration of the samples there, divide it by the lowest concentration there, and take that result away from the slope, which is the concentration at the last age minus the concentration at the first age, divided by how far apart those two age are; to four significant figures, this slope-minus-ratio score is -1.009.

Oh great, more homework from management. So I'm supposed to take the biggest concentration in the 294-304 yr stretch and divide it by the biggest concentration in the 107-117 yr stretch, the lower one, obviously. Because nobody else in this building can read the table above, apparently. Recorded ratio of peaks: 0.98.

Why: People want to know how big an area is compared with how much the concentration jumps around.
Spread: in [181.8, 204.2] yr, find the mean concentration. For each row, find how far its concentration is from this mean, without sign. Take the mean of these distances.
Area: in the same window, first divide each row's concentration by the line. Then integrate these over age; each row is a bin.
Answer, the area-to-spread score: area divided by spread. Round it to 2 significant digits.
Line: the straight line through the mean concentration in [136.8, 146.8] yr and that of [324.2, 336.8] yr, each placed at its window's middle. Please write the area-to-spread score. 56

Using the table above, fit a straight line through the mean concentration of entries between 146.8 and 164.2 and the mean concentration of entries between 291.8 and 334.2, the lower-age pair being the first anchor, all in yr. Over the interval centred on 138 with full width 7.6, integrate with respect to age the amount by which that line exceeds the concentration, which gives -0.4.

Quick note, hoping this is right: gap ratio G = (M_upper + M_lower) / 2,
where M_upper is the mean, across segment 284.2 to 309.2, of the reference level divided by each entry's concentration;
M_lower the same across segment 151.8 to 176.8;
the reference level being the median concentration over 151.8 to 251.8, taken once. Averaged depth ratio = 1.04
